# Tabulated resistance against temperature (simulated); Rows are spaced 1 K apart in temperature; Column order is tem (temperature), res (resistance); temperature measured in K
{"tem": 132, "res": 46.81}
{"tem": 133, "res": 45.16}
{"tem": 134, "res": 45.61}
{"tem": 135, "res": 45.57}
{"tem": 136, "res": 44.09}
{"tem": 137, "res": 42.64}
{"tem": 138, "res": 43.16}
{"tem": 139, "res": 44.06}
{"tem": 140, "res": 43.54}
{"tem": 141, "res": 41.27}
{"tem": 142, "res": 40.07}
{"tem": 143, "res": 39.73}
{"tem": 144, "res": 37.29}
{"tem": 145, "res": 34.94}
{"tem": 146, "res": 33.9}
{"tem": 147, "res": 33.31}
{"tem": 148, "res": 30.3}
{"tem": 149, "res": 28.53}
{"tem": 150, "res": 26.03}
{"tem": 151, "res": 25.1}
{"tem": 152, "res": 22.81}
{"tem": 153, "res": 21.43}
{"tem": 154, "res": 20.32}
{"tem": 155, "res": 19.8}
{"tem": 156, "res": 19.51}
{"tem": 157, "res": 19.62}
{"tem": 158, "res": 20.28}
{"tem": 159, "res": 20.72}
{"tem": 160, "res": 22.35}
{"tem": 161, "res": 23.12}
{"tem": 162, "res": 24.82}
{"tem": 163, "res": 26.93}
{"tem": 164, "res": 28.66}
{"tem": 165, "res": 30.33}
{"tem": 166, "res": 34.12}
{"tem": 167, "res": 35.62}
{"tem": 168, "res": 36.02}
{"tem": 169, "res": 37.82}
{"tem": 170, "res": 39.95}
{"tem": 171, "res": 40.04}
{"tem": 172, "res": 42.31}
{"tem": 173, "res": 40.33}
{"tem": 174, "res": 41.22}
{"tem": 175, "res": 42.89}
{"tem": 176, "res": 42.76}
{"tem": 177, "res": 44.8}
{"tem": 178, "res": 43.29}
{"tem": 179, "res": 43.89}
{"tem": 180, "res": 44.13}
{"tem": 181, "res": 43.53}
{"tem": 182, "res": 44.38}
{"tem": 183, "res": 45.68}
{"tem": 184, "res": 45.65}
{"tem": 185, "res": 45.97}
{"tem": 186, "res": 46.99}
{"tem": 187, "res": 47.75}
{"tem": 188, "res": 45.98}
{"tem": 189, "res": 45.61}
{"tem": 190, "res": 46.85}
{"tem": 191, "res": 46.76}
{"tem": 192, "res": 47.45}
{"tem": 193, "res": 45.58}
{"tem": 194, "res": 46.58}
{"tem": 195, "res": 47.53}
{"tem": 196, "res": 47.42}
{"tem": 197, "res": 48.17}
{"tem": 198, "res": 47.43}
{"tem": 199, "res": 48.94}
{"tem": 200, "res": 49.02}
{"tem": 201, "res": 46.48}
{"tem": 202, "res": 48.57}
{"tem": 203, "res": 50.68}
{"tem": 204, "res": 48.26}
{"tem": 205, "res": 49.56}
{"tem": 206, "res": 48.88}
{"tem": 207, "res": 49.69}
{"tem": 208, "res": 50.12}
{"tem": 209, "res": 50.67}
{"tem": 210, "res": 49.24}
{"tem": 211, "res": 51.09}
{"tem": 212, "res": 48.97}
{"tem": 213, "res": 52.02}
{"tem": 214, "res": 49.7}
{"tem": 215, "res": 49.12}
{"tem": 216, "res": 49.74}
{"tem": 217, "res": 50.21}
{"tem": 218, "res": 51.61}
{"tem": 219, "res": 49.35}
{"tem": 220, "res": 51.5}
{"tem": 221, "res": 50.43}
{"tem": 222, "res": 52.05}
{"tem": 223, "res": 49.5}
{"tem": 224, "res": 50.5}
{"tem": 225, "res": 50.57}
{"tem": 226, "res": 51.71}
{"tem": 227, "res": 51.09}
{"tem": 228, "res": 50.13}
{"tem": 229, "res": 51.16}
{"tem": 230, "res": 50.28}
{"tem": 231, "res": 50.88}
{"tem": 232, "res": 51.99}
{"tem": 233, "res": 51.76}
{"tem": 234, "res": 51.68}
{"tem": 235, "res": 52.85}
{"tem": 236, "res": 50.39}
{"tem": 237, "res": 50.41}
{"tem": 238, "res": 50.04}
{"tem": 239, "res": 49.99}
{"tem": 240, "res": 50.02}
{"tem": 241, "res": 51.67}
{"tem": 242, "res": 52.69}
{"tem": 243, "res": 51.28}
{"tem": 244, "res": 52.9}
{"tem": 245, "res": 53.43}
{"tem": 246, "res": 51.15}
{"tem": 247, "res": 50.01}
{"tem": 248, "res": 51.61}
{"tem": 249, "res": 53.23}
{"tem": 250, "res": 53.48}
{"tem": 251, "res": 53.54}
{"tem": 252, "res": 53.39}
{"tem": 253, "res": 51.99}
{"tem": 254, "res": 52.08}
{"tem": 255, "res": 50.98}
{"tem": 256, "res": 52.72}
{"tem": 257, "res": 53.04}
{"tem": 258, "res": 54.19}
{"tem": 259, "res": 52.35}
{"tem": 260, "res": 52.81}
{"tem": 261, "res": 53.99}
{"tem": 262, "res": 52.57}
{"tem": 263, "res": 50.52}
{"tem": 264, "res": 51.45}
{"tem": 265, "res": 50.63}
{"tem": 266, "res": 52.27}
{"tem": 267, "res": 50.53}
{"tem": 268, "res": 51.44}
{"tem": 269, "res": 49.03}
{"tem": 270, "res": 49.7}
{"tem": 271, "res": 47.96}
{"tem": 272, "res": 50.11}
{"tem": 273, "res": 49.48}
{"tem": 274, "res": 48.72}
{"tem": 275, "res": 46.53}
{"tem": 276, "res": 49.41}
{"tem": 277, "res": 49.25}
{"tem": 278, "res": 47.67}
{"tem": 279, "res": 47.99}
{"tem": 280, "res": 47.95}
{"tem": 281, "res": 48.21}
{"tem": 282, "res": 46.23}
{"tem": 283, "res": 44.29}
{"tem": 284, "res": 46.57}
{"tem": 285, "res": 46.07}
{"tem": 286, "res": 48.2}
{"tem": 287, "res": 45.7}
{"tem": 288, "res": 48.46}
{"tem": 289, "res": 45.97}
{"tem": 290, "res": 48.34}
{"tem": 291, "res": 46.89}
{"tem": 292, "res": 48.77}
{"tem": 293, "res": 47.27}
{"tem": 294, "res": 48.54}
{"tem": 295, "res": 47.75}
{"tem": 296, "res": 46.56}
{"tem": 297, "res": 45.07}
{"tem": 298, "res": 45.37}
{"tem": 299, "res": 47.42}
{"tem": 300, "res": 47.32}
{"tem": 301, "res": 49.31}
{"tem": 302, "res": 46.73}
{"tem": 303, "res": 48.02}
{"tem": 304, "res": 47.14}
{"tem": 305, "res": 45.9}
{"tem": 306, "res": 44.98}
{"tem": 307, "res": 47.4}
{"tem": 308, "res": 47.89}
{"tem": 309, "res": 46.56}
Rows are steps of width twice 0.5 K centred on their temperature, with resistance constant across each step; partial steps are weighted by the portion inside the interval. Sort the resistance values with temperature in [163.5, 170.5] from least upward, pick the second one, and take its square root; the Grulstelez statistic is 5.5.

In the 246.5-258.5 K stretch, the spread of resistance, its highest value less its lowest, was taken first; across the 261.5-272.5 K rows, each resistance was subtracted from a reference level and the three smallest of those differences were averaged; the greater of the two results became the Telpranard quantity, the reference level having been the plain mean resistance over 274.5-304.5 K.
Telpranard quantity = 4.2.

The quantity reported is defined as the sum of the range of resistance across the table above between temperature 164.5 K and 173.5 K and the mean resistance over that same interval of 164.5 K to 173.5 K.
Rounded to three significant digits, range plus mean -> 49.4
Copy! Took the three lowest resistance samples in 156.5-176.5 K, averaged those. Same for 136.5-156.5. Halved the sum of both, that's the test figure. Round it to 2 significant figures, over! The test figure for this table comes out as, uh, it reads 20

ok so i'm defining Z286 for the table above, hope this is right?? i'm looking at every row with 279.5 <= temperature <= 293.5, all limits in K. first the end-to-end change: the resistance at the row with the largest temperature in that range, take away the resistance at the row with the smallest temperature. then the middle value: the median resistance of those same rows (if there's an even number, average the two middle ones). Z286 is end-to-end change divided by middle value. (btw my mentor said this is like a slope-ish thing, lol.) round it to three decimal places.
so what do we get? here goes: -0.014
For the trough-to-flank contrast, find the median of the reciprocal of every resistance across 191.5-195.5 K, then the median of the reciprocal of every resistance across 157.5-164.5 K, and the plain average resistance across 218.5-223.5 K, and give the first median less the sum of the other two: -50.6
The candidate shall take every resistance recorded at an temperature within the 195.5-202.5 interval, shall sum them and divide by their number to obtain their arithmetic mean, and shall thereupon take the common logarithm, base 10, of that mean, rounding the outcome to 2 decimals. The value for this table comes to 1.68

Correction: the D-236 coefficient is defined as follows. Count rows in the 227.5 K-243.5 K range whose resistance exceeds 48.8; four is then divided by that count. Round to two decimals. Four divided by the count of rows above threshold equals 0.25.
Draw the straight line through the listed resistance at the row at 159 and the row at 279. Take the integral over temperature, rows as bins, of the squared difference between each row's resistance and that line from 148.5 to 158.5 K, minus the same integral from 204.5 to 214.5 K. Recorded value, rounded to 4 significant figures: -2963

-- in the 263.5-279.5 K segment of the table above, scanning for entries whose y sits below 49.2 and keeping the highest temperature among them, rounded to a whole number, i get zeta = 279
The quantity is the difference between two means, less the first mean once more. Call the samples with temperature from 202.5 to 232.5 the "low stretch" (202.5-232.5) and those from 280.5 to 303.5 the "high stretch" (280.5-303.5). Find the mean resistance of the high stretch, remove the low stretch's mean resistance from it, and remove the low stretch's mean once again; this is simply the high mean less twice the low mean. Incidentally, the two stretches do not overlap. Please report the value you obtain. -54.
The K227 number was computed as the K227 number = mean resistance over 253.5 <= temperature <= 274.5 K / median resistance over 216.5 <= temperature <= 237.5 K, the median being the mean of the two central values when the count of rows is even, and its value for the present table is 1.01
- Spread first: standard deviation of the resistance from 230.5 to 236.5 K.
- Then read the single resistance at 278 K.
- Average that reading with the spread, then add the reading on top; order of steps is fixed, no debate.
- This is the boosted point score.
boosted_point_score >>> 72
